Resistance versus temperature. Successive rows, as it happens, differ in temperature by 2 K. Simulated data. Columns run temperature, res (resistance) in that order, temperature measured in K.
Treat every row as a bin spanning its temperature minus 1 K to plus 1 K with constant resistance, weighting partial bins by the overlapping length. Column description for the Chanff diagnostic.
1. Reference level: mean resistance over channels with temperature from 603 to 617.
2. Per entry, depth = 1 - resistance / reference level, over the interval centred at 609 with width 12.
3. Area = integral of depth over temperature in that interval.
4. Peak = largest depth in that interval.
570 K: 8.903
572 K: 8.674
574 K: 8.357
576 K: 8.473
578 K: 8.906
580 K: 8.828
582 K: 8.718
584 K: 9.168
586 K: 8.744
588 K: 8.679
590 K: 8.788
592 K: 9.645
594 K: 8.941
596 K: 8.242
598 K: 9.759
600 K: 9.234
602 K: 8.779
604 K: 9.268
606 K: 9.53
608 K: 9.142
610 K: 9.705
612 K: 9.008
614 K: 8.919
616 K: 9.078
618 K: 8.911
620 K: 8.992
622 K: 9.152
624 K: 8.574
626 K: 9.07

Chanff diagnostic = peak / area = -1.0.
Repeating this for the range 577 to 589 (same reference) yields 0.1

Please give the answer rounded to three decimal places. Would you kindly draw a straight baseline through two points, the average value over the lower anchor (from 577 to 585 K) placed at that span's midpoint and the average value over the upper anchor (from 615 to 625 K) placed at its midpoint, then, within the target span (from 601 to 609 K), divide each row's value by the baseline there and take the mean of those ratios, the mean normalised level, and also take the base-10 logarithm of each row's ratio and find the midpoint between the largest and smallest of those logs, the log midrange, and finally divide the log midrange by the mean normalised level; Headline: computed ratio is 0.010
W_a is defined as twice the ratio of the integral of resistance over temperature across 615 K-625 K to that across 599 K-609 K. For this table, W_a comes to 1.95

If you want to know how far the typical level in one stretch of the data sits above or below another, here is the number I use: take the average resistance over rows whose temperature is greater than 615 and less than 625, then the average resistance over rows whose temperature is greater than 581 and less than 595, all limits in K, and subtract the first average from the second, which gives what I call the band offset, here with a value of 0.0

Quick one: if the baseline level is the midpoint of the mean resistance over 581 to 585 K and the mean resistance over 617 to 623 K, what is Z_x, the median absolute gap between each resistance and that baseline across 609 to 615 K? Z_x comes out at 0.06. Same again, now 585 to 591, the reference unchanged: 0.24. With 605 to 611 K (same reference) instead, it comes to 0.55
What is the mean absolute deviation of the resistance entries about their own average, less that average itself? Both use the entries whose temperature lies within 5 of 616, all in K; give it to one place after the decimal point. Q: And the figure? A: -8.9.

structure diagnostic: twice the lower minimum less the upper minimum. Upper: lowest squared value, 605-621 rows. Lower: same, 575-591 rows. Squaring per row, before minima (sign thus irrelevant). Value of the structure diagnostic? 64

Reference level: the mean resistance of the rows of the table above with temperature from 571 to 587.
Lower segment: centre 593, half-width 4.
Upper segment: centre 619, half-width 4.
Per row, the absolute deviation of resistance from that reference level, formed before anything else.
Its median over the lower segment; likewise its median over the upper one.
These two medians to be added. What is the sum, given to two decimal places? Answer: 0.65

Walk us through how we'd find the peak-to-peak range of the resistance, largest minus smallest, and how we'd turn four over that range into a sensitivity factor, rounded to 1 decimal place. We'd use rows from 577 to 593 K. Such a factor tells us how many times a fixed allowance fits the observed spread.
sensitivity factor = 4.1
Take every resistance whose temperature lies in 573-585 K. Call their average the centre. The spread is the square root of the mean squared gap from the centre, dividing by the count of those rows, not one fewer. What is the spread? 0.27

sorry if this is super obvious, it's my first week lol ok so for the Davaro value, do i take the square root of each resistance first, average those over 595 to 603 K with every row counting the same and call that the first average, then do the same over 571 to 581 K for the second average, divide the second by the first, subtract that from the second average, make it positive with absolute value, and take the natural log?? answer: 0.673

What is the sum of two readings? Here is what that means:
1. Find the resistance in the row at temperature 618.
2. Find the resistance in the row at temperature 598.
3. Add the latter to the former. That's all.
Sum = 18.7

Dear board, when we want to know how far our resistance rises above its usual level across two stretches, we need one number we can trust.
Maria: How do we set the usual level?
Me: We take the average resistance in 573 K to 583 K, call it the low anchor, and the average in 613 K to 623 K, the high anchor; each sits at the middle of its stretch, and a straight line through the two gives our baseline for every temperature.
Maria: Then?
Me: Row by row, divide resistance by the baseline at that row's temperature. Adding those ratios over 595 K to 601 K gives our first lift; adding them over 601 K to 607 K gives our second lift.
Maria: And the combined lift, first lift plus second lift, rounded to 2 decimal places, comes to 6.19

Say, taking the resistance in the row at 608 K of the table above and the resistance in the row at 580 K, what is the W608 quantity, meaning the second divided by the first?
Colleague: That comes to 0.97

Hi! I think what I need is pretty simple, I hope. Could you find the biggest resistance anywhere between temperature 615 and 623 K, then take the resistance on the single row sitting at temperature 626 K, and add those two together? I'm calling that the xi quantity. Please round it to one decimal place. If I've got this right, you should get 18.2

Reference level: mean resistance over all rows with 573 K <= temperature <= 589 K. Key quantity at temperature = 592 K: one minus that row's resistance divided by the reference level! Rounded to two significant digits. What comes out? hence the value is -0.10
